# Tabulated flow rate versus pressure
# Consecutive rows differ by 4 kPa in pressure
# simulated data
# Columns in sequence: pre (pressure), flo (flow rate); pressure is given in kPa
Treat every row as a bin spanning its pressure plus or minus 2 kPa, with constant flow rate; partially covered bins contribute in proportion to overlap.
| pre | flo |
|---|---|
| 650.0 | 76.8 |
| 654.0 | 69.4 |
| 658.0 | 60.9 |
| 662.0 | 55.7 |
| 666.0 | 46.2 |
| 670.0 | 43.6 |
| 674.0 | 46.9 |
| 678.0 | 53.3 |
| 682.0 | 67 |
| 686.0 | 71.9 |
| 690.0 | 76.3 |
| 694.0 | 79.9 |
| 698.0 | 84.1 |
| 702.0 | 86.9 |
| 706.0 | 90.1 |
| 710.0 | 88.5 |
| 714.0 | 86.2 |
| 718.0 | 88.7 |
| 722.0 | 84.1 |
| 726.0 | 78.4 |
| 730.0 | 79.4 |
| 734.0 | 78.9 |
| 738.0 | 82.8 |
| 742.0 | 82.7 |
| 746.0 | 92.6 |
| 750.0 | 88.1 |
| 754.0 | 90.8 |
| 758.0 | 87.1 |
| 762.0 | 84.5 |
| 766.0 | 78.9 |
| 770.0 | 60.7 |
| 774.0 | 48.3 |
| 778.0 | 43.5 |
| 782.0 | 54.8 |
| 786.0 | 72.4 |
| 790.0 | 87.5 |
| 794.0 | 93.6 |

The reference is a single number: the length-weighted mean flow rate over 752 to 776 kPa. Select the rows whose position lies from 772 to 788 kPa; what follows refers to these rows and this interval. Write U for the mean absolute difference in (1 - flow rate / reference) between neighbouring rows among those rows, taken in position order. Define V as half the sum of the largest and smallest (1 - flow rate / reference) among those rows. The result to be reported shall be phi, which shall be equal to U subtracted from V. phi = 0.08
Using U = 0.150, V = 0.23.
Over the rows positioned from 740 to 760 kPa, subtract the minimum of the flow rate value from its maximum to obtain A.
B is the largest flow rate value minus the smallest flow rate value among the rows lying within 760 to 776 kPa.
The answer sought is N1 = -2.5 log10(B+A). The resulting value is -4.16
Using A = 10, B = 36.2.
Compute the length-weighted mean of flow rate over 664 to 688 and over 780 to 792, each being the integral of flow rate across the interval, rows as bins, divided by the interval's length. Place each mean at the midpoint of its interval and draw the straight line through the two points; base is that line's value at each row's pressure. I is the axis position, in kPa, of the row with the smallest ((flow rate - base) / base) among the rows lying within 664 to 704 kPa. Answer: 670.0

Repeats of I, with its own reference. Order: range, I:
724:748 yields 734.0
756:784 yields 778.0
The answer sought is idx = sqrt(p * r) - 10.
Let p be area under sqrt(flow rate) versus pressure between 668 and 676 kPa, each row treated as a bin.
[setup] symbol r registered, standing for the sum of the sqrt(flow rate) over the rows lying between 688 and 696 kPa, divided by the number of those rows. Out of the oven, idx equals 11.8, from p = 54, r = 8.8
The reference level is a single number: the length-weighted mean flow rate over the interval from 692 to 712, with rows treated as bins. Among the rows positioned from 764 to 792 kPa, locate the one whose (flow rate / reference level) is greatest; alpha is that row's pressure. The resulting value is 790.0 kPa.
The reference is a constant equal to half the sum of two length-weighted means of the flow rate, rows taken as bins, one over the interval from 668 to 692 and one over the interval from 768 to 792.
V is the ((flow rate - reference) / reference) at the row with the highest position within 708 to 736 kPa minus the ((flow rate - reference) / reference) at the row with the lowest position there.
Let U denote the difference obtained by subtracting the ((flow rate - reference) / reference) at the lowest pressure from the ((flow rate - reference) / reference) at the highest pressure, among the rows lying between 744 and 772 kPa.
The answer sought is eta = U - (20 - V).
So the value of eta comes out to -20.7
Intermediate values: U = -0.53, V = -0.2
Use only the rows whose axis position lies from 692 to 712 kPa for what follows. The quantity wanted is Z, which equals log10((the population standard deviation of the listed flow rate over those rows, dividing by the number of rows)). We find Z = 0.56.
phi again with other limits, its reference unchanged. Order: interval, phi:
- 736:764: -0.22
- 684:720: -0.12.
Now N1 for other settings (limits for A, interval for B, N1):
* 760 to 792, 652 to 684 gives -4.61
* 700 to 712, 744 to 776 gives -4.19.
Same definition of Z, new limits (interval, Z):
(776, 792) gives 1.22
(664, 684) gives 0.93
